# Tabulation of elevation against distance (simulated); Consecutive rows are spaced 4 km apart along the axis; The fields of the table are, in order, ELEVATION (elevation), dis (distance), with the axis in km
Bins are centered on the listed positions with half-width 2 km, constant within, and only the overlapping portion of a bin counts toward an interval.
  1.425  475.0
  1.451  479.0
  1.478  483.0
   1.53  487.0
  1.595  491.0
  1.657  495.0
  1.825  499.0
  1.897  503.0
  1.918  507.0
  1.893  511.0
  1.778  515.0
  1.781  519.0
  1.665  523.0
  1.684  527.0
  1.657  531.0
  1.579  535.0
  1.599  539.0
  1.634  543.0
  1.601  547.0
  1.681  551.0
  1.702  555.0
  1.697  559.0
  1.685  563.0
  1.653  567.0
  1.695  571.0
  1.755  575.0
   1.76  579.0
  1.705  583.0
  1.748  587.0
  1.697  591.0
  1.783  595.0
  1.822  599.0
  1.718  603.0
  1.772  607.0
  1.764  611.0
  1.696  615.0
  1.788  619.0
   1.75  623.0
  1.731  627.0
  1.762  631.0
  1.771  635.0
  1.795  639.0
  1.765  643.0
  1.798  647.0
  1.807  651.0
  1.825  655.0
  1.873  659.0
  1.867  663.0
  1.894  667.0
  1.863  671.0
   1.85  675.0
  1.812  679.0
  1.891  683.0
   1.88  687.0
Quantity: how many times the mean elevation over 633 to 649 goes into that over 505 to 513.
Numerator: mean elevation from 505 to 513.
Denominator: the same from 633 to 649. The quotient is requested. 1.07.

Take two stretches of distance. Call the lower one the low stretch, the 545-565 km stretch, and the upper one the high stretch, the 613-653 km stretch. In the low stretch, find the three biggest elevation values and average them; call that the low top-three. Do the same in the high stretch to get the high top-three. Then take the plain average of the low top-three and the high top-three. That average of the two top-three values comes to 1.75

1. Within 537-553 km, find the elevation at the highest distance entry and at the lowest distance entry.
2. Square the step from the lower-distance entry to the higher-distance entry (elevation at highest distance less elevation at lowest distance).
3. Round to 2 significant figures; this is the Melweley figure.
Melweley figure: 0.0067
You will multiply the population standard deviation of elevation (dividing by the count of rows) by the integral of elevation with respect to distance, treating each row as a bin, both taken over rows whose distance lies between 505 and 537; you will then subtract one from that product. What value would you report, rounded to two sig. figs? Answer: 5.2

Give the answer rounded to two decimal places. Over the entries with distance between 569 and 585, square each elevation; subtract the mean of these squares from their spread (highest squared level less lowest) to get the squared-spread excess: -2.76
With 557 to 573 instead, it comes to -2.68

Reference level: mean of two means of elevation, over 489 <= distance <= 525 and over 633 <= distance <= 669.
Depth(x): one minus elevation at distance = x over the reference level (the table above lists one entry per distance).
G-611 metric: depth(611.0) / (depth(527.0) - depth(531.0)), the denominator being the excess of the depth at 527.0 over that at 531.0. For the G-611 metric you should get -1.3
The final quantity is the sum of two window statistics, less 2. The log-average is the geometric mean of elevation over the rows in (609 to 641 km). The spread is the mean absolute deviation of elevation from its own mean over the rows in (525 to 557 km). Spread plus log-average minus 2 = -0.20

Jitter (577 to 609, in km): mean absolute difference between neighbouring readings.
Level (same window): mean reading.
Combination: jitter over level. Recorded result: 0.035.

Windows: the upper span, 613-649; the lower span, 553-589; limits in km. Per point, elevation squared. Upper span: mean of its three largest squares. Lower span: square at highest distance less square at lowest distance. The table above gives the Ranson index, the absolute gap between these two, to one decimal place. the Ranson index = 3.1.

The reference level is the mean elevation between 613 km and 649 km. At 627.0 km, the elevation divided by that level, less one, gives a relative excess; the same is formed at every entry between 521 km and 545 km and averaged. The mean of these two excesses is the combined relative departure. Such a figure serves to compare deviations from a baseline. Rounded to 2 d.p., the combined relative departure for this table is -0.04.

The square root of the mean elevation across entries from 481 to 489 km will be 1.23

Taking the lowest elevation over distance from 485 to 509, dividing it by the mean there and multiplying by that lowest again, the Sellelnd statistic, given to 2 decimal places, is 1.35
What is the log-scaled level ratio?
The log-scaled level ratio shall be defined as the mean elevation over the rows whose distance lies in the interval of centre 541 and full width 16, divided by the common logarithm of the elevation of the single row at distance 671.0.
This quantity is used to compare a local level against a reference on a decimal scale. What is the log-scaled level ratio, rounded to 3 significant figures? 5.93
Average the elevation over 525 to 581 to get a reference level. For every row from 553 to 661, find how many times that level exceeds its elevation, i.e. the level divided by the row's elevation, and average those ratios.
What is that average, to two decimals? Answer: 0.95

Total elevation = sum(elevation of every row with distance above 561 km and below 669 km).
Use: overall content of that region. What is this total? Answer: 48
